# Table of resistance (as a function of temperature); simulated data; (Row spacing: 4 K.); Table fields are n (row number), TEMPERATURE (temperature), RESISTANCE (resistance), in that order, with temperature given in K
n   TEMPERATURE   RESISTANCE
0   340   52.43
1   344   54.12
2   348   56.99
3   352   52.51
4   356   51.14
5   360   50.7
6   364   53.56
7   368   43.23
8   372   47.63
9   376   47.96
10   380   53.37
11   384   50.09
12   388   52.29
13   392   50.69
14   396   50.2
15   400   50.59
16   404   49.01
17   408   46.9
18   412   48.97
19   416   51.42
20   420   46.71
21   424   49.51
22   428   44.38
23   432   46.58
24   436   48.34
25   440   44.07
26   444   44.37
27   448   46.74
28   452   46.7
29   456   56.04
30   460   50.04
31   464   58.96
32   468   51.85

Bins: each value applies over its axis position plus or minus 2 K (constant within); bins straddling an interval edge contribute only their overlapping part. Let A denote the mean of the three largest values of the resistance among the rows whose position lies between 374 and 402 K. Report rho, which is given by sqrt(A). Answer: 7.2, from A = 52.1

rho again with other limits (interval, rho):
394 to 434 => 7.1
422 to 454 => 6.9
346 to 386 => 7.4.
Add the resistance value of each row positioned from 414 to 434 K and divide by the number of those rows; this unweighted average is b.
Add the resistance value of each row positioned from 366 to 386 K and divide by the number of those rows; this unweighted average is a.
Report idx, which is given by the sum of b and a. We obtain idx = 96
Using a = 48.5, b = 47.7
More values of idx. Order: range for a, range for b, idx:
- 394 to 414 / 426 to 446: 95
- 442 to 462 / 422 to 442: 95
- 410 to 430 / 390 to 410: 98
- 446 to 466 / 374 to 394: 103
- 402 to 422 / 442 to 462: 97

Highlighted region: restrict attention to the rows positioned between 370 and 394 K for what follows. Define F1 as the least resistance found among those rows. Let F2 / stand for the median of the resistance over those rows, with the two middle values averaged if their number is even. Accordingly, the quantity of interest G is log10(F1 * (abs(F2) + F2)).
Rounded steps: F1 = 47.63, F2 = 50.4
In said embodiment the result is 3.68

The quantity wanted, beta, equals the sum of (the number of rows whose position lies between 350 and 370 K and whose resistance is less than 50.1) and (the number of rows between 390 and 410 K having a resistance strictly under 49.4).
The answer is 3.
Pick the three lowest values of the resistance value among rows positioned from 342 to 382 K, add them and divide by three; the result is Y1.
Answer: 46.3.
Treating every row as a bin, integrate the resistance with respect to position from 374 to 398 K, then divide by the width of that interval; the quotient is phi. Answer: 51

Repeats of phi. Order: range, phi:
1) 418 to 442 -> 47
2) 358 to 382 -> 49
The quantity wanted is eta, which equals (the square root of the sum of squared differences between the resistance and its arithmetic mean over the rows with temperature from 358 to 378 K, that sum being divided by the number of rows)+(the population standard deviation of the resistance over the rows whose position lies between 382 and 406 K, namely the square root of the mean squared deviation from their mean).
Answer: 4.4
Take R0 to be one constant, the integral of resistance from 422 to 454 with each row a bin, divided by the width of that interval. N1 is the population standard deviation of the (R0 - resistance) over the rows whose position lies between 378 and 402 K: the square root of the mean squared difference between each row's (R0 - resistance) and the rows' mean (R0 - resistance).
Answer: 1.2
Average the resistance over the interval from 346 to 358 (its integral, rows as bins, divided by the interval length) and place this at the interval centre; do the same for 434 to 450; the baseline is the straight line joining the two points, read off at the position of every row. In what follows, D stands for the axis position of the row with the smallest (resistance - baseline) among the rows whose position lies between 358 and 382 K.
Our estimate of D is 368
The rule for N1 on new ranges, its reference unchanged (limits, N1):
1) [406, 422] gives 1.9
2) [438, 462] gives 4.1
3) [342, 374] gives 4.0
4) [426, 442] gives 1.7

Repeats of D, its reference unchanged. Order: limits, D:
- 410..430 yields 428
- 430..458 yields 440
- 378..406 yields 384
